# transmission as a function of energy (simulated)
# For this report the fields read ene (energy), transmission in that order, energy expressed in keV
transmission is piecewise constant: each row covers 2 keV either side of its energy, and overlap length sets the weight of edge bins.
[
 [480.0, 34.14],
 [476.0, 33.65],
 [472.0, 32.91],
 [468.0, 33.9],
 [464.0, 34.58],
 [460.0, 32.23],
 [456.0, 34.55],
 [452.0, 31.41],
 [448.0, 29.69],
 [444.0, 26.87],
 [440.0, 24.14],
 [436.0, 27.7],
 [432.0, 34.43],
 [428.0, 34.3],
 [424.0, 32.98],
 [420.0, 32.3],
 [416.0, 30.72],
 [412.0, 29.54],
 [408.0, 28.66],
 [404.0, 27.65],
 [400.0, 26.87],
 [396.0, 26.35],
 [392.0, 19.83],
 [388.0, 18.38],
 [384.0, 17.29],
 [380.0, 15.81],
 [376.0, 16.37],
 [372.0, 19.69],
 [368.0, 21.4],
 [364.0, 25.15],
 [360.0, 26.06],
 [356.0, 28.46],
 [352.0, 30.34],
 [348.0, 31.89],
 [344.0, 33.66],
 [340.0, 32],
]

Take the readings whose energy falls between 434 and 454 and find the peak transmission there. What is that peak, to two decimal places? 31.41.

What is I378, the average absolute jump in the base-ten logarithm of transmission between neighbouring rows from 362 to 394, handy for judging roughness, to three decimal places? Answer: 0.043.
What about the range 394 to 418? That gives 0.013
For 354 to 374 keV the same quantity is 0.040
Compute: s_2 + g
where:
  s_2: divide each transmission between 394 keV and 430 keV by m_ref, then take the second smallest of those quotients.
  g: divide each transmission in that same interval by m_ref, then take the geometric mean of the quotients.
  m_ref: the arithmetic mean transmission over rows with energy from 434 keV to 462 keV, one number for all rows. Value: 1.92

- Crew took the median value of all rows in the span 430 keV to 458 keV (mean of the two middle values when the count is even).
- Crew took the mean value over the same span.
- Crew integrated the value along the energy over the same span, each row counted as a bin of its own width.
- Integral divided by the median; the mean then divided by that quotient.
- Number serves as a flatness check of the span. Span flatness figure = 1.06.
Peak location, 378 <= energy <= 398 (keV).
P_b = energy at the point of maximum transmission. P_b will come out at 396.0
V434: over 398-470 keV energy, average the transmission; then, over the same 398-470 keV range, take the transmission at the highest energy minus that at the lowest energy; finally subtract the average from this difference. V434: -23.7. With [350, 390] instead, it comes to -33.9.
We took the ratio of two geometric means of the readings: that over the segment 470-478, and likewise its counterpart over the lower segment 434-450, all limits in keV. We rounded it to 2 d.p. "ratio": 1.23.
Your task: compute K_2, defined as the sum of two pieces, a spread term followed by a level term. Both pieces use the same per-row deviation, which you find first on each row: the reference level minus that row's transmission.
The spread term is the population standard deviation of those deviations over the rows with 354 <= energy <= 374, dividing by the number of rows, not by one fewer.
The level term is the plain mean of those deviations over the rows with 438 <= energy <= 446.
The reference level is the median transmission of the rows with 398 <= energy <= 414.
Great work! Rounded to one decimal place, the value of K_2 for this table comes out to 5.8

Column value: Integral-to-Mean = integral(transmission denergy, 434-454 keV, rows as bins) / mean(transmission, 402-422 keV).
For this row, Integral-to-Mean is 19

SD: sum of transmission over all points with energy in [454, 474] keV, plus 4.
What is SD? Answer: 172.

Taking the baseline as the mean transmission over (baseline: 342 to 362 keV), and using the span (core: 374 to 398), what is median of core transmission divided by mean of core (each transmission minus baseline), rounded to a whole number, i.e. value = -2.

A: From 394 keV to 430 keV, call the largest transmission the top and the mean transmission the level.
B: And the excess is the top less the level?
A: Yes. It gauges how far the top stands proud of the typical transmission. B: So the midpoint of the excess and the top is 19.3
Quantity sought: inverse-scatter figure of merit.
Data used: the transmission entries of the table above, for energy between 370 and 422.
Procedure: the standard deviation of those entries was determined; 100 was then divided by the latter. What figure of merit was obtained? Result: 17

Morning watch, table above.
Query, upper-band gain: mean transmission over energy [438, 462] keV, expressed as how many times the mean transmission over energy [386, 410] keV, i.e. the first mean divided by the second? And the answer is 1.21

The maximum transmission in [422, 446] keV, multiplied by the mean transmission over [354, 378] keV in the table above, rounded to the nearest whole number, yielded 787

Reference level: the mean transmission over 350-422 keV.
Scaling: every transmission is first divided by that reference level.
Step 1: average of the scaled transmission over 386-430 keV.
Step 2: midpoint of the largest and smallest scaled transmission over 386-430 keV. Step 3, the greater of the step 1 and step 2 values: 1.14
